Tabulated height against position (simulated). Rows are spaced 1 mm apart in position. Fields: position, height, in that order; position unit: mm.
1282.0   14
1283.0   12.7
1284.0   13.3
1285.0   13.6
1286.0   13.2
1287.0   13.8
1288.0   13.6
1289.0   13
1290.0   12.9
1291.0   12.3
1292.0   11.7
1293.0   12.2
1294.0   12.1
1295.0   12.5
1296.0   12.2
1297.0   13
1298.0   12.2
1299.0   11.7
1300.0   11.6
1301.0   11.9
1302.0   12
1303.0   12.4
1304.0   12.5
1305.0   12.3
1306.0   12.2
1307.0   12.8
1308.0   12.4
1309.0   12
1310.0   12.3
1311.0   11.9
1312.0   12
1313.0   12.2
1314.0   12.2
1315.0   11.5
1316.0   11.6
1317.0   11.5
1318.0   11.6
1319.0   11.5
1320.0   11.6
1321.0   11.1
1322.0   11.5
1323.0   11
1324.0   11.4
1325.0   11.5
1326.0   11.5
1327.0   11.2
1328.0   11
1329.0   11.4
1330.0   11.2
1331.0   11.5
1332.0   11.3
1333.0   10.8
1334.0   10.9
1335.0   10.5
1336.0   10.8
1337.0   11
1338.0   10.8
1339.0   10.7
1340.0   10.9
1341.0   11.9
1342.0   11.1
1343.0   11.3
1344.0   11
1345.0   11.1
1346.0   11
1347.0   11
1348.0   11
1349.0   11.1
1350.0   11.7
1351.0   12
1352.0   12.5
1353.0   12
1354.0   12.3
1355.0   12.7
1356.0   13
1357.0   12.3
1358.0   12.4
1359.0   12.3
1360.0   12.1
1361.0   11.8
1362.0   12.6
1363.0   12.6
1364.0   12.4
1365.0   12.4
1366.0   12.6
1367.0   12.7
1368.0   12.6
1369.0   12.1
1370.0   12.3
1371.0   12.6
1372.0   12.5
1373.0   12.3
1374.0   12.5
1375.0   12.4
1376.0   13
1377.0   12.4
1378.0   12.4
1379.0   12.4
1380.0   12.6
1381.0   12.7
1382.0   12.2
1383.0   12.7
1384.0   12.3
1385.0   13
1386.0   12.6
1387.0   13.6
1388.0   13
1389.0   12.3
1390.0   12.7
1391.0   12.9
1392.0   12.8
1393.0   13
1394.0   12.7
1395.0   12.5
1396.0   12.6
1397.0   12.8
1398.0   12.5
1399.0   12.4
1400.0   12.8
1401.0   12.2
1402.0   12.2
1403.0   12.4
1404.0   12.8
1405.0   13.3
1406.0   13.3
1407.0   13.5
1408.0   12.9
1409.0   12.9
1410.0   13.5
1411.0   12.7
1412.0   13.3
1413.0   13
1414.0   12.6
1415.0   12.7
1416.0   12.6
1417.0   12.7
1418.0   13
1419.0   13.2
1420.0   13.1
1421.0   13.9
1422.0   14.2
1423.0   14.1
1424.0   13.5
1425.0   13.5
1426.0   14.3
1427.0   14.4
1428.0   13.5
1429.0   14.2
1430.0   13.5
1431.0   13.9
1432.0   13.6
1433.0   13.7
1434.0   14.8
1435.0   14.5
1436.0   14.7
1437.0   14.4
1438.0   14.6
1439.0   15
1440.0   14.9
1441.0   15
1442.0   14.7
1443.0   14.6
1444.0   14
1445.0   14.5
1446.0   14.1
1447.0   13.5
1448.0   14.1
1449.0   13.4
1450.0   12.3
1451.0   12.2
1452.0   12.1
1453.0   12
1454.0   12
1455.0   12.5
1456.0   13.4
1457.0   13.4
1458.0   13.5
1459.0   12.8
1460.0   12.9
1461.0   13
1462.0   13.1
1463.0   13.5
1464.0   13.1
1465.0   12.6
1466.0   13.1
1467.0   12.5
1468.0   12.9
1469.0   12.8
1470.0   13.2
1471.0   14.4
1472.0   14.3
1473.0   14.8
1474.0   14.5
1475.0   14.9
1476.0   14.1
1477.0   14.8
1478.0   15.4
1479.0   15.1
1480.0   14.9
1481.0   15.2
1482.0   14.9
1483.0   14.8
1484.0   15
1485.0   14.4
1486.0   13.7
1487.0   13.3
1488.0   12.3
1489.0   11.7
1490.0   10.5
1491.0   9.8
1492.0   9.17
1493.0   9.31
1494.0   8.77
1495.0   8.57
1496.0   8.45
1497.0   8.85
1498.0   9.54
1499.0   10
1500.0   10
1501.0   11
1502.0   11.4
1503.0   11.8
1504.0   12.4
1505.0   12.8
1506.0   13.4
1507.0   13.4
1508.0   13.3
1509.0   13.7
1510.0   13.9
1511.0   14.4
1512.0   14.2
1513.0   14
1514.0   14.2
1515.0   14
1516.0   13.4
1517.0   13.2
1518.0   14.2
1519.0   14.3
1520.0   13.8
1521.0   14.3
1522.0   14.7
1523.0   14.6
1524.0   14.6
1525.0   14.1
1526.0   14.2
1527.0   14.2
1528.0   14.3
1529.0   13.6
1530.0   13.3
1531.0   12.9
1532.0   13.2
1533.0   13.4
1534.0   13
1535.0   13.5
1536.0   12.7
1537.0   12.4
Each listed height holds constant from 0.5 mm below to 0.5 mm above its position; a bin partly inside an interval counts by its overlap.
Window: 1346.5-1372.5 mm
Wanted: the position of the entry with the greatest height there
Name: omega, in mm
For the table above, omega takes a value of 1356.0 mm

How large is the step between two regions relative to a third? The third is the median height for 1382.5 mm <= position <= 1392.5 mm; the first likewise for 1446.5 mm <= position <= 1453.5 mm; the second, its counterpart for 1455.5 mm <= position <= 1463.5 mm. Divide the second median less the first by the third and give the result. 0.07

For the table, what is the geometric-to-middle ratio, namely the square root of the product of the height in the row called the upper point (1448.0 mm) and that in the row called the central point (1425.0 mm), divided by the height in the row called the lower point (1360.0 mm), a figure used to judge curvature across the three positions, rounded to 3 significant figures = 1.14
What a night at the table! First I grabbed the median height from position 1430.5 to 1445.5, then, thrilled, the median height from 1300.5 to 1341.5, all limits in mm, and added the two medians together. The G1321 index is 26.1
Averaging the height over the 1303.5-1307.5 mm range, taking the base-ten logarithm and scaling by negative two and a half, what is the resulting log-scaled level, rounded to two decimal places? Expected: -2.74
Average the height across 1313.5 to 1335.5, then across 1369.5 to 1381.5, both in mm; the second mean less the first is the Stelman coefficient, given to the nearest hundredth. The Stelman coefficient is 1.18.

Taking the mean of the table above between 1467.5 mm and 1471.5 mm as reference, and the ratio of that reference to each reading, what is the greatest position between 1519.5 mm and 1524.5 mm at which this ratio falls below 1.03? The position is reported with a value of 1524.0 mm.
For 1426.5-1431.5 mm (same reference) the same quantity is 1431.0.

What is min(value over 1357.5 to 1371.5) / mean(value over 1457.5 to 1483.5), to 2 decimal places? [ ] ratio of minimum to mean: 0.85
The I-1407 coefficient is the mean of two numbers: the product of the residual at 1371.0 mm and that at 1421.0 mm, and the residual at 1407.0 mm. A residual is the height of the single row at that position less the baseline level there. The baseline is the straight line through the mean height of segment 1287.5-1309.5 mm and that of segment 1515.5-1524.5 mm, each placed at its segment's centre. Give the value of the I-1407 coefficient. 0.1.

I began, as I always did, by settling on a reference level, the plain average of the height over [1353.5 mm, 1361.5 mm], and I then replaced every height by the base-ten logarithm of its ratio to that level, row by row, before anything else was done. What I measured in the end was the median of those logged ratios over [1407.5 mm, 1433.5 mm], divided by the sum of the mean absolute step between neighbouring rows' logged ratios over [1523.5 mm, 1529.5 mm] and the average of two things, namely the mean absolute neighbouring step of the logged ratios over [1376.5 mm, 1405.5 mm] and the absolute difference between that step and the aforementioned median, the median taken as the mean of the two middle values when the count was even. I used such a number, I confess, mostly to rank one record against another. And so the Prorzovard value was 1.4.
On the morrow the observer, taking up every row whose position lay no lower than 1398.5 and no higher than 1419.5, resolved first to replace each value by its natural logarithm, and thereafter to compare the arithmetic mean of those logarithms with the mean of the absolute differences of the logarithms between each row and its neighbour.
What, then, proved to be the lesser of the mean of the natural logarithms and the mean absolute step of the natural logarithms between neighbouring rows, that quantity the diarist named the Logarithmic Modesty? 0.025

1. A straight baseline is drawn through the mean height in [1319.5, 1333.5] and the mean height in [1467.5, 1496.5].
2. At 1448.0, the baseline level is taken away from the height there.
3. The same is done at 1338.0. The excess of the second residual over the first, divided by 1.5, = -1.41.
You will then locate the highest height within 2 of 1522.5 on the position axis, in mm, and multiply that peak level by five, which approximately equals 73.5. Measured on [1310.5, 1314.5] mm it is 61.0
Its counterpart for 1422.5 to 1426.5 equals 71.5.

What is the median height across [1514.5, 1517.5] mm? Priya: 13.4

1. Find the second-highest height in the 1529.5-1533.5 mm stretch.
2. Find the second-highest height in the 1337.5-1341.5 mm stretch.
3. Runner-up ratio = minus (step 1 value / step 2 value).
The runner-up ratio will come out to -1.22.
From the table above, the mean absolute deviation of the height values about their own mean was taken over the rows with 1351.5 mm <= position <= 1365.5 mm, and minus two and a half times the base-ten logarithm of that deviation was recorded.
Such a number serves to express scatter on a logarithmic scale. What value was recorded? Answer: 1.7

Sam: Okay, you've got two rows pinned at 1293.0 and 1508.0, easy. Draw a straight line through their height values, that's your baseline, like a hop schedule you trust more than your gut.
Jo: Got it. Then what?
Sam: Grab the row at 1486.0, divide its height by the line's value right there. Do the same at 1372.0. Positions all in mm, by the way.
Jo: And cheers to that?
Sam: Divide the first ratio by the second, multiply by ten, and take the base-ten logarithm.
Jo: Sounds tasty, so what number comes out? 1.02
